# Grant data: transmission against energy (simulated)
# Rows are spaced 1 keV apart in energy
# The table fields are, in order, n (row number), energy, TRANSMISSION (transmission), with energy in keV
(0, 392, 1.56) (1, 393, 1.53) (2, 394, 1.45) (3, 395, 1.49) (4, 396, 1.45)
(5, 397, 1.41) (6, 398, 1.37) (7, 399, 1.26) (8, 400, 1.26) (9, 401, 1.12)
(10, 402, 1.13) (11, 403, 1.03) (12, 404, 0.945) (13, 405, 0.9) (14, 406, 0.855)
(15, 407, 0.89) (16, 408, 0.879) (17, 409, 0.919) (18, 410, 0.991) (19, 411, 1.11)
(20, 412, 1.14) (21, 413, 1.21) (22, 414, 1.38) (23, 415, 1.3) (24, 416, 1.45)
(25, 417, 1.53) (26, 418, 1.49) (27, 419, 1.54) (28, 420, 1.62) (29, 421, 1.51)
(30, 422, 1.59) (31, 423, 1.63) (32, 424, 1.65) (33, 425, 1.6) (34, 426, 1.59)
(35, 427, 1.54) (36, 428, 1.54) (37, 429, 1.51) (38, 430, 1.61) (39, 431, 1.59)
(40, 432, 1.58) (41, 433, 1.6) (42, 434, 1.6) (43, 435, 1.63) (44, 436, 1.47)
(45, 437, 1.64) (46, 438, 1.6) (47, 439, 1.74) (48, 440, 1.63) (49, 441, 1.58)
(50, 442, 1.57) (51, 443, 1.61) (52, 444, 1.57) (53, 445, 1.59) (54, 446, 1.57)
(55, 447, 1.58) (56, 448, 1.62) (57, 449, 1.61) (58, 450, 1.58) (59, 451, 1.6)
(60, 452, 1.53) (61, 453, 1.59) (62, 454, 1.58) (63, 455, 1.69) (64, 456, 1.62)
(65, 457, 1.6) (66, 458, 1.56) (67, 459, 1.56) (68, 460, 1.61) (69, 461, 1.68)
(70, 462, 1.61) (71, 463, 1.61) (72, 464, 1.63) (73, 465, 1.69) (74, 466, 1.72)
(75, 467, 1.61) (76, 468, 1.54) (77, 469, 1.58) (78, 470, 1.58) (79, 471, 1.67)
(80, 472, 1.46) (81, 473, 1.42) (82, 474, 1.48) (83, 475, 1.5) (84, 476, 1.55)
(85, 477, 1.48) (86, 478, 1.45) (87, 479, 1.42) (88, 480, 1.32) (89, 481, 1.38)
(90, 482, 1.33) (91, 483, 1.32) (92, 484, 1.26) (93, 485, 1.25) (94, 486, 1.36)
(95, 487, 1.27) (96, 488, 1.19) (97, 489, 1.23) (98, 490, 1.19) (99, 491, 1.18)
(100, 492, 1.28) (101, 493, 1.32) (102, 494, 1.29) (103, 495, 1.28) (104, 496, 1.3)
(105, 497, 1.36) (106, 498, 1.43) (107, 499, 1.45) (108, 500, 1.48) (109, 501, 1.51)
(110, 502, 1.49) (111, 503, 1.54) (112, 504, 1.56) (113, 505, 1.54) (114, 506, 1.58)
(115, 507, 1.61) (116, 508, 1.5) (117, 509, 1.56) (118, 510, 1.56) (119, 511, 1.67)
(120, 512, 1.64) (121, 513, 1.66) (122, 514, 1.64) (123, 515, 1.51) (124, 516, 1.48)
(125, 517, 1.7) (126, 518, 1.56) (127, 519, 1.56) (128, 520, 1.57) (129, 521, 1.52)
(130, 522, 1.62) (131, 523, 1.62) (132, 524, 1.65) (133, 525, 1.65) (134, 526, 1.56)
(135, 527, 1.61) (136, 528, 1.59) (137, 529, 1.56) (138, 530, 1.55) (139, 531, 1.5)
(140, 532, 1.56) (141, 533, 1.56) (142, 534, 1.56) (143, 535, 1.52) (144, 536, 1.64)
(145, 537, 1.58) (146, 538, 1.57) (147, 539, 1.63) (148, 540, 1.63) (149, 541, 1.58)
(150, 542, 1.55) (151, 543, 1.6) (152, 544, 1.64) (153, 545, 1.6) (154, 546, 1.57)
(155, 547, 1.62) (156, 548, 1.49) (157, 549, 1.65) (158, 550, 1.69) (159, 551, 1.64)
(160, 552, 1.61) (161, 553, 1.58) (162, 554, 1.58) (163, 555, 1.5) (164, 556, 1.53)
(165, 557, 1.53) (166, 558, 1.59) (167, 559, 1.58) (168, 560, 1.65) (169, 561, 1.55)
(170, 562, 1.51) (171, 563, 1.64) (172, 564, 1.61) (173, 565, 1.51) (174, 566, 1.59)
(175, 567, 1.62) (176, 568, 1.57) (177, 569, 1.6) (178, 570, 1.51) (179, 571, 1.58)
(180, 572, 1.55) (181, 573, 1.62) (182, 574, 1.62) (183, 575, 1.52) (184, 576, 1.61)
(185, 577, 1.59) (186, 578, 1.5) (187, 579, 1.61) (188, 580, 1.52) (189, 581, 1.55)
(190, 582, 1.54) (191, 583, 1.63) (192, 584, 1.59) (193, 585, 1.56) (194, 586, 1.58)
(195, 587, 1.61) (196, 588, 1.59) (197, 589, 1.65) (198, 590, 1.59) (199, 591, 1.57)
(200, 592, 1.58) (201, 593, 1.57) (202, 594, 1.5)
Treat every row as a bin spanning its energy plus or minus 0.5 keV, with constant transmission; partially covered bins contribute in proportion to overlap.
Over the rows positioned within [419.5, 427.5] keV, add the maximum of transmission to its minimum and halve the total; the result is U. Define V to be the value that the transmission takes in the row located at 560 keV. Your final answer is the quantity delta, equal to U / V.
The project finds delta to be 0.958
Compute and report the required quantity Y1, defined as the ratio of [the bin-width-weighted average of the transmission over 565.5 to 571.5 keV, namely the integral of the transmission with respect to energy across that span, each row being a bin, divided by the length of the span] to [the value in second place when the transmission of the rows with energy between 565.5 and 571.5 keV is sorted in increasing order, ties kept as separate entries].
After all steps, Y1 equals 1.01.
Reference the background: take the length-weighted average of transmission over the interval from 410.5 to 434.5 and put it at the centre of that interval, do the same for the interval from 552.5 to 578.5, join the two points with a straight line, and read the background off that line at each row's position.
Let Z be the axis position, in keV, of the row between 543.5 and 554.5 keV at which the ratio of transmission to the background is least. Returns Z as 548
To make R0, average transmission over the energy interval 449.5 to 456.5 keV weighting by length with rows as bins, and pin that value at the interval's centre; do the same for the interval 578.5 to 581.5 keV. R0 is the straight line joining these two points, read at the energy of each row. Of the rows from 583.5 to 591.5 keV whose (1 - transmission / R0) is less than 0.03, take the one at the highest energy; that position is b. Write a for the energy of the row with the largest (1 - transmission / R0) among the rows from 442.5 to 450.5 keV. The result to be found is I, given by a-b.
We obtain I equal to -147 keV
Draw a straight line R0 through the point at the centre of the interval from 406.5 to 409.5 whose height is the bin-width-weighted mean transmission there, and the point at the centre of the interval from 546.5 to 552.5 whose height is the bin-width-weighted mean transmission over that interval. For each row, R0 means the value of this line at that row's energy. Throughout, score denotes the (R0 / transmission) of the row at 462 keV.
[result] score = 0.73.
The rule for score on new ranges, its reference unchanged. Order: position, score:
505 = 0.90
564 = 1.05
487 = 1.02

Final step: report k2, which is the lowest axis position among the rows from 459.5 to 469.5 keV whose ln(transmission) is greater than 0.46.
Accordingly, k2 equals 460 keV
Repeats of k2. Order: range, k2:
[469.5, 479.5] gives 471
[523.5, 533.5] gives 524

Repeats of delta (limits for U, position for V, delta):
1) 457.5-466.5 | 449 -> 1.019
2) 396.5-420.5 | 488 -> 1.040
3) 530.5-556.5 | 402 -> 1.407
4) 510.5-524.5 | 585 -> 1.019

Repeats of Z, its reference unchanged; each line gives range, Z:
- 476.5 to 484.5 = 484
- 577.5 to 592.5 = 578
